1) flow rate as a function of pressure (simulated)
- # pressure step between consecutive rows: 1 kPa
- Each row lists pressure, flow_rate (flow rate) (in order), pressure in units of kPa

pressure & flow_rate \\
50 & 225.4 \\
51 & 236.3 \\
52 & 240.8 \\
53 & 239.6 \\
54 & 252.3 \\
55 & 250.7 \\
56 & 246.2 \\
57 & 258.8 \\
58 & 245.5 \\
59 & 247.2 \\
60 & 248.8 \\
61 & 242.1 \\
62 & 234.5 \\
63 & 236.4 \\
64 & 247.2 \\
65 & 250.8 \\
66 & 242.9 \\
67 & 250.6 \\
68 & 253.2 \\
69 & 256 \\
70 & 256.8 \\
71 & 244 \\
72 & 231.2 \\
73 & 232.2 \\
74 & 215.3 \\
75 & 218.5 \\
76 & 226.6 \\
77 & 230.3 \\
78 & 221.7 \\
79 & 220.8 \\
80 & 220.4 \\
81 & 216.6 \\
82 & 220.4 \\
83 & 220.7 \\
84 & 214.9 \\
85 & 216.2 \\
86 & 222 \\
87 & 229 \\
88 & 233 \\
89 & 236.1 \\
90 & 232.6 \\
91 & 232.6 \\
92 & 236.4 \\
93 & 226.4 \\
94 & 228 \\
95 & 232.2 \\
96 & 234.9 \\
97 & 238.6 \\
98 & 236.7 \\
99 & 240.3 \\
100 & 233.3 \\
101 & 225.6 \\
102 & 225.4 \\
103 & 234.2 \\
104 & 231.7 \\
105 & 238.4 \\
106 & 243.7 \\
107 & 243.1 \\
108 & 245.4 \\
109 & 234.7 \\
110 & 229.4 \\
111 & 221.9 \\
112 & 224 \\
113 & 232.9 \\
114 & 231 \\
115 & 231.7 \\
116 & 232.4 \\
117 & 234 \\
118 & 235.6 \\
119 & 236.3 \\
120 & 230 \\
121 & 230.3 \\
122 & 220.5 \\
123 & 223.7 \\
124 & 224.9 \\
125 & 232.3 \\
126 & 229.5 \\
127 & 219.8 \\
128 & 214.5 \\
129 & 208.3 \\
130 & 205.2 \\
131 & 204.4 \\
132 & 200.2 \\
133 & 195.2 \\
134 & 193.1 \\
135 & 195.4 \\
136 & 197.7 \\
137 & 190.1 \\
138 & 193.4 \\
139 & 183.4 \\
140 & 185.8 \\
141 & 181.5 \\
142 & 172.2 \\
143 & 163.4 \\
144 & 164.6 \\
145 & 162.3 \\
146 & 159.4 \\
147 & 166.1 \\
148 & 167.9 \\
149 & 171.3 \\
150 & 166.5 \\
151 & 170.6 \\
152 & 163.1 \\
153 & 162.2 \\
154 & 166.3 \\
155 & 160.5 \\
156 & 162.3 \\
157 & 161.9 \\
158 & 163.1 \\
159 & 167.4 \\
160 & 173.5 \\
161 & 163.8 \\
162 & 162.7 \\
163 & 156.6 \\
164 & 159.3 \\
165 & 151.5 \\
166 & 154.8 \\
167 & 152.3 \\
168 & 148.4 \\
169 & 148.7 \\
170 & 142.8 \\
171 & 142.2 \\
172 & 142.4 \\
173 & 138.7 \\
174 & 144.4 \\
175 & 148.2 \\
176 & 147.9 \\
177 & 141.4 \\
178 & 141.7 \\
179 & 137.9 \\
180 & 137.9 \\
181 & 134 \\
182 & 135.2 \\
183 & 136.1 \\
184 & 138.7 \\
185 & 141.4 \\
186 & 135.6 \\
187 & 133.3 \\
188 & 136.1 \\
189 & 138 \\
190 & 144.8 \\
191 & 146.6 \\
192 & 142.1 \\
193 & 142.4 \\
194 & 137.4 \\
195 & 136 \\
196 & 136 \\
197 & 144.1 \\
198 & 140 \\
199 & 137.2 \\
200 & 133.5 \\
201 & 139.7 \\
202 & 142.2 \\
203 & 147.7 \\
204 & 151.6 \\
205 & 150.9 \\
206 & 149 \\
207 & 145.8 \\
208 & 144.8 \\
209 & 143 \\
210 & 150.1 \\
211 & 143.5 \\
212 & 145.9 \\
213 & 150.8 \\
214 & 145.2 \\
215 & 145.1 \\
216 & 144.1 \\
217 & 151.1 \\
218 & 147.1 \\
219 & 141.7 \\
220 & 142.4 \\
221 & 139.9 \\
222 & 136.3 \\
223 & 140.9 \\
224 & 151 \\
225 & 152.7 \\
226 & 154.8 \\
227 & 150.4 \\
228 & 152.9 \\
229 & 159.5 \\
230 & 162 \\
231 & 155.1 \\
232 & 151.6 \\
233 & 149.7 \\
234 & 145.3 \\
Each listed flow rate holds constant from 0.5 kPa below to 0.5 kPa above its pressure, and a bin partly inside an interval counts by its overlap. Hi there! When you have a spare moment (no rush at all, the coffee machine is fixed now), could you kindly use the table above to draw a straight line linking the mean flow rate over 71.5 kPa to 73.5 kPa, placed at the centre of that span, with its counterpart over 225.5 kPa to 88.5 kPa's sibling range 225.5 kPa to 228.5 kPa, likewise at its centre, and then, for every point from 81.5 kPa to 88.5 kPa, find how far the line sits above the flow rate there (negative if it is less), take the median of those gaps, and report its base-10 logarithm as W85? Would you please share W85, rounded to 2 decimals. 0.75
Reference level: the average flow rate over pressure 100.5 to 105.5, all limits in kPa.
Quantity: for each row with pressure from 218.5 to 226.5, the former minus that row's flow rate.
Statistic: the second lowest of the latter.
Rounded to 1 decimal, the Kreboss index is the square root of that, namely 8.9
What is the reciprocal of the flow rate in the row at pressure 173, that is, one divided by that 0.0072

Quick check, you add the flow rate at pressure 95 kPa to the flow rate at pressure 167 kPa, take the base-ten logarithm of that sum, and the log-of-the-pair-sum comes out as 2.58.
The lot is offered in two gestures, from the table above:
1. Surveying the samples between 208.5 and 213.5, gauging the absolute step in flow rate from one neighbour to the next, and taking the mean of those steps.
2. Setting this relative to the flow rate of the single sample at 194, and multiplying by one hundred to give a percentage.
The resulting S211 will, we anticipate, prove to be 3.8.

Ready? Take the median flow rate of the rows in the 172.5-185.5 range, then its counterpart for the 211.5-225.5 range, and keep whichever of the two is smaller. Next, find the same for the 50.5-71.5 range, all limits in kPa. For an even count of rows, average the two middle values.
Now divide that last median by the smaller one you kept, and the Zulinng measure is 1.78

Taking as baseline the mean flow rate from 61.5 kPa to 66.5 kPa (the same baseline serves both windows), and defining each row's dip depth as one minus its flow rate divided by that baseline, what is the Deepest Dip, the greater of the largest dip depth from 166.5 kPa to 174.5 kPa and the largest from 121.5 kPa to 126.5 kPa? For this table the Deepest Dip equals 0.43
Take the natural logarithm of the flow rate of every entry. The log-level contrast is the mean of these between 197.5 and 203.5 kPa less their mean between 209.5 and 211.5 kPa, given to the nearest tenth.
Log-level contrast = 0.0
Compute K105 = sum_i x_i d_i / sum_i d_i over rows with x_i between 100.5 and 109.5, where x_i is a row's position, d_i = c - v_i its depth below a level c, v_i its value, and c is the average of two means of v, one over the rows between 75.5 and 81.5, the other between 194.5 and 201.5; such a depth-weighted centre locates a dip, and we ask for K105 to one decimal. 105.3 kPa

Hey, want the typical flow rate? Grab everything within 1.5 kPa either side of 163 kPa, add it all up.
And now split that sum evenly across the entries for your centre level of 160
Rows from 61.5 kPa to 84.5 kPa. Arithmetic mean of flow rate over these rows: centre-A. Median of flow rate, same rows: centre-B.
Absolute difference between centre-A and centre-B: 1.9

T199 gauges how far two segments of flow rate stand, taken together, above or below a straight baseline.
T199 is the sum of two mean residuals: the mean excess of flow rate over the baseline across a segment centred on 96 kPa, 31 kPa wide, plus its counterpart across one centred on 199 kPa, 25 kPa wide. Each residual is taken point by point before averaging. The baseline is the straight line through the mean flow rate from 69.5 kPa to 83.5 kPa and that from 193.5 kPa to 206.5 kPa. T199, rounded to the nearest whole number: 17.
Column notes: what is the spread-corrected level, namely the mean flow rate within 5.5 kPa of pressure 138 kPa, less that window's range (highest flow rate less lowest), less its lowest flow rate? -11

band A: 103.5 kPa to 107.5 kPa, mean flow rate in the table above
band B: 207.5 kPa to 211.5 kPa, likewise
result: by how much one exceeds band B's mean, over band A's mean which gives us -0.60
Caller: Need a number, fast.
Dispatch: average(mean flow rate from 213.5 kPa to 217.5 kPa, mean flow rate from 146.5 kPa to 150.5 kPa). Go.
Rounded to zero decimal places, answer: 157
